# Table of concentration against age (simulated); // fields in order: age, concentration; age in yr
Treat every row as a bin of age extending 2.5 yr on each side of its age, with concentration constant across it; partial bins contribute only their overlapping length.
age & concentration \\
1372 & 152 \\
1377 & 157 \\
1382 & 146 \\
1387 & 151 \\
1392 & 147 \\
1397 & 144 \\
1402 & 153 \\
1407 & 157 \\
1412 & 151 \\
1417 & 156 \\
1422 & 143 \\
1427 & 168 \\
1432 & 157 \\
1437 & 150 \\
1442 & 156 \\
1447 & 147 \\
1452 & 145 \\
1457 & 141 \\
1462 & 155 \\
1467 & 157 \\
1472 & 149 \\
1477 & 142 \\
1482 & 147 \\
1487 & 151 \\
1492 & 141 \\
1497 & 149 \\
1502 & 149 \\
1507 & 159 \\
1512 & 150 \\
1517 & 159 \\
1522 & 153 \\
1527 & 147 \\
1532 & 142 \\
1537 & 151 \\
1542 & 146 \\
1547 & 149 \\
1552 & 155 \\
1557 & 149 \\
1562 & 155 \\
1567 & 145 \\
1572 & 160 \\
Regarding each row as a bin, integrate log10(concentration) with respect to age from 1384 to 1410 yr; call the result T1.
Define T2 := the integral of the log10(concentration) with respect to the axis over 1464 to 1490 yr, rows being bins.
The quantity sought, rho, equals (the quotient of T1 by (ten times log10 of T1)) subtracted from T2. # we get 53.3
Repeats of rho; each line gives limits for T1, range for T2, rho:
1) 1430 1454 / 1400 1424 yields 49.3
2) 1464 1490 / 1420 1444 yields 49.3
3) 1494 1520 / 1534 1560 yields 53.3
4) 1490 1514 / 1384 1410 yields 53.6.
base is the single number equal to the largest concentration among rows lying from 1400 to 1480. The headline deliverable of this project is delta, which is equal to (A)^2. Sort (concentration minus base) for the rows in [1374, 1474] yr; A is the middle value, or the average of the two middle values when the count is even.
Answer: 289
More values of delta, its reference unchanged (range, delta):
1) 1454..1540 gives 361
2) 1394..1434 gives 182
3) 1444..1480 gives 441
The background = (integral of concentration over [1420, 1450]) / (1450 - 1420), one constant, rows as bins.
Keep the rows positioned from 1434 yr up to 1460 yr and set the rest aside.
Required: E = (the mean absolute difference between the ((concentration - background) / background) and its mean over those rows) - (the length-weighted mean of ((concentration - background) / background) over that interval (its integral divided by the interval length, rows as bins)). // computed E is 0.062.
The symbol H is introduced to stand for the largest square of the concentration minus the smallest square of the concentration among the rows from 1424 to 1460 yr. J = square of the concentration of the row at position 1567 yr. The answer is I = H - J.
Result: -12682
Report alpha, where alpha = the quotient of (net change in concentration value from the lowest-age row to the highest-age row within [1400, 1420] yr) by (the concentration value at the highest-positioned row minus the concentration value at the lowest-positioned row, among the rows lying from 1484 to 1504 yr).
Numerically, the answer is -1.5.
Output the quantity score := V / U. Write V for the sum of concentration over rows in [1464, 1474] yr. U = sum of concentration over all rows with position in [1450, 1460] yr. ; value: 1.07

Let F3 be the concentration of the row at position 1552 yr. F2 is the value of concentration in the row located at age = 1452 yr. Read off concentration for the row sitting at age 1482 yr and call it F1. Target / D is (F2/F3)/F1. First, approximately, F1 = 147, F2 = 145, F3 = 155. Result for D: 0.0064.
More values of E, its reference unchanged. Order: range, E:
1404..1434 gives 0.025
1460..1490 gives 0.051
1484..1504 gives 0.061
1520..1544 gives 0.060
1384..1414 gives 0.042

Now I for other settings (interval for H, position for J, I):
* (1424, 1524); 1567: -12682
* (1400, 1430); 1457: -12106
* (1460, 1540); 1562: -18625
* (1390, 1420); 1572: -21687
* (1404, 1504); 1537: -14458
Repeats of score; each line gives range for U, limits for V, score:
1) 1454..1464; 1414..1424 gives 1.01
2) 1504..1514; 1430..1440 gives 0.99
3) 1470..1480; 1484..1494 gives 1.00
